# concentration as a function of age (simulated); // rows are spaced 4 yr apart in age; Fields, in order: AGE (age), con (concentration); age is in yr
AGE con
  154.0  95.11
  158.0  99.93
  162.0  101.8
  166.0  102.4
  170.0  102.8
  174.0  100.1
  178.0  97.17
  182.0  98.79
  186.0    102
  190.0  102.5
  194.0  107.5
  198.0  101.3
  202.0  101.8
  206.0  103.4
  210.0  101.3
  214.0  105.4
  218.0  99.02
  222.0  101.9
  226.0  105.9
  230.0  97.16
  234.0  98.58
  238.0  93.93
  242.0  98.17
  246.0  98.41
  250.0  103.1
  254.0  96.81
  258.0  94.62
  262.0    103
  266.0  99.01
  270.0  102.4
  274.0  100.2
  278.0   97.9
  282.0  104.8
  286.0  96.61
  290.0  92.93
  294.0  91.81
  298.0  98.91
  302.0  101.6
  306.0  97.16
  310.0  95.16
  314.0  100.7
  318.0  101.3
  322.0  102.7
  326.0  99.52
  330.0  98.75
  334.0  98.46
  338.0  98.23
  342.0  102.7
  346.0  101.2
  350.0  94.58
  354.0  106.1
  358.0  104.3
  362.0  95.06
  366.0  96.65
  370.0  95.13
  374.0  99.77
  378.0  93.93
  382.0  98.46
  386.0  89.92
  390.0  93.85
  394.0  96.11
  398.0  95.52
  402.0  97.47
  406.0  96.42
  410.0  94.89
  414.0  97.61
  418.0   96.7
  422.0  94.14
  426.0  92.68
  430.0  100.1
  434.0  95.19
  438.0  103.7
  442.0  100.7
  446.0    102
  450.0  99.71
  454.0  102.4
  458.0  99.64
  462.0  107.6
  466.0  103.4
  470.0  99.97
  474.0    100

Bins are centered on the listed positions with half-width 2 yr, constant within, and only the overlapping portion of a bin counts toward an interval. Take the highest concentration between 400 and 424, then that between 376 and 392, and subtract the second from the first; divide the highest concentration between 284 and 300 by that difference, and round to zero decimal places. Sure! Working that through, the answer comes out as -116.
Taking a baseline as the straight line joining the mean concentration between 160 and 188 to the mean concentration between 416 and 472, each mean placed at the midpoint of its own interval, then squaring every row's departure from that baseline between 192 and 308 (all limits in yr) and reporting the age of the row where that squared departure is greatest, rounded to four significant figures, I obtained 294.0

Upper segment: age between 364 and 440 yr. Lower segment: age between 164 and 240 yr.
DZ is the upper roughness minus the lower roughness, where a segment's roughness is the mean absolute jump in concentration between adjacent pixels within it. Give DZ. 0.3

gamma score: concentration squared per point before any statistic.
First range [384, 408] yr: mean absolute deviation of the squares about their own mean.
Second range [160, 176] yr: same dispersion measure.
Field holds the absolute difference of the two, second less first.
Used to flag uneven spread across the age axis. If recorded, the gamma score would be 205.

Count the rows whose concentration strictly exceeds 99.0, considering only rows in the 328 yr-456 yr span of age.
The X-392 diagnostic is 11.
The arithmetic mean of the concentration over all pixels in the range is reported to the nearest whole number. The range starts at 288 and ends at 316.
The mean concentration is 97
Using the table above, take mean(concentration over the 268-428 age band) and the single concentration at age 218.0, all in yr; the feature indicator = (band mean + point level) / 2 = 98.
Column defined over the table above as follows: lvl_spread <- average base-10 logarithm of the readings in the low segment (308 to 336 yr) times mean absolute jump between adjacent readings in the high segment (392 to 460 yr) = 5.7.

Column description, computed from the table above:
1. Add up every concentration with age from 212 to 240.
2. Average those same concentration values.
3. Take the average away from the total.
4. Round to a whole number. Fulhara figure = 602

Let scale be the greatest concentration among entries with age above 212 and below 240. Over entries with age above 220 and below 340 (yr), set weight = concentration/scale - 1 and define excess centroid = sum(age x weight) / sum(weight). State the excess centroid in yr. 281.3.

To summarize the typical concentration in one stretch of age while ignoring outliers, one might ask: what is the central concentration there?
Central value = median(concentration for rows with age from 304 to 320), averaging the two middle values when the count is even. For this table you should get 99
